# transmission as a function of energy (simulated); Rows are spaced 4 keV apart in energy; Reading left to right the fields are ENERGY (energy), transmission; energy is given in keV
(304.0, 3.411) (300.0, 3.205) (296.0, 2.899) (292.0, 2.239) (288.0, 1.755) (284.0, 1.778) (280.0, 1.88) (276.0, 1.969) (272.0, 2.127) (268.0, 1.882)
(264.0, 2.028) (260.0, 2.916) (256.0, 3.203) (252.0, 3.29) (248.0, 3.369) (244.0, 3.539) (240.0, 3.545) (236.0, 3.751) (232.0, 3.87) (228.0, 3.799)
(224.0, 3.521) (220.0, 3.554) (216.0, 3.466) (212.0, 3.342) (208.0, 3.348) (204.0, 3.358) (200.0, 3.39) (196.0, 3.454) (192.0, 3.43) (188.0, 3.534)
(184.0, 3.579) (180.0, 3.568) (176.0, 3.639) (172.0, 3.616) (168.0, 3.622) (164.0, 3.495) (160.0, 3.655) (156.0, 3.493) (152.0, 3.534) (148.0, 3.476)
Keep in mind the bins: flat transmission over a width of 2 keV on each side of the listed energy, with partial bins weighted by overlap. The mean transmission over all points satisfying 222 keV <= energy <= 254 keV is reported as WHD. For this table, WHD 3.59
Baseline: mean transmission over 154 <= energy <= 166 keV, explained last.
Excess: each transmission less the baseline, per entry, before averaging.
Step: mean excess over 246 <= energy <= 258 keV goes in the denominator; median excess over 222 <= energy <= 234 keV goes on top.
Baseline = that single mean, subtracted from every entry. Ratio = -0.97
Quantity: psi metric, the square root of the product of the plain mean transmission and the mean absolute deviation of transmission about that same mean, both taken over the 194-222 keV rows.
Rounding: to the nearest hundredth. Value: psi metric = 0.47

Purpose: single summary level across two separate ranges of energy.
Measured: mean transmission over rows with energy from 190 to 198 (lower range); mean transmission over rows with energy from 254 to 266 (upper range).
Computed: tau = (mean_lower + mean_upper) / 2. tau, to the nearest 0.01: 3.08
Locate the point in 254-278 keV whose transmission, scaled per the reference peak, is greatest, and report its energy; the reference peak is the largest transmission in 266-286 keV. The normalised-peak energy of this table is 256.0 keV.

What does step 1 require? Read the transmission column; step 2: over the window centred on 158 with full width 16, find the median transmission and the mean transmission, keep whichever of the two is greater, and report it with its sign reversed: -3.54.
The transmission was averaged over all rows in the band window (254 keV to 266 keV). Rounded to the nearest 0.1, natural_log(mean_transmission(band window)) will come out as 1.0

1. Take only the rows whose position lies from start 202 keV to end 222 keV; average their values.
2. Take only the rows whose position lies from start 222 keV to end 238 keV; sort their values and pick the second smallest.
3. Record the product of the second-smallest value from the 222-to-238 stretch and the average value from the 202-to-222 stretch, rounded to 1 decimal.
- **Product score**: 12.8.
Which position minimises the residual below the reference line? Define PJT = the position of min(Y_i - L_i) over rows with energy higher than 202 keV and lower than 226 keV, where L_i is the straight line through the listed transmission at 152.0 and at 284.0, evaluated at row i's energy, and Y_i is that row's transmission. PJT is 204.0 keV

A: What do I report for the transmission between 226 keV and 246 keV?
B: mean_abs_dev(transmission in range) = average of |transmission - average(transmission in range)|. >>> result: 0.13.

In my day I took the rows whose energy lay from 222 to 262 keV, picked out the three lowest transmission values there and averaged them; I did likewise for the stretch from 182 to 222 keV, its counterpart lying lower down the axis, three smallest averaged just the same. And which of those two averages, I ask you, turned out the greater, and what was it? 3.35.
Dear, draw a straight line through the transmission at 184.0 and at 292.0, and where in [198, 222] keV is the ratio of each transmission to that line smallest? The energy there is 200.0 keV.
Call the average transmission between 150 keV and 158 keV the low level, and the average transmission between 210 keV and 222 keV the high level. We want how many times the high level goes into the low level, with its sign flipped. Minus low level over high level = -1.02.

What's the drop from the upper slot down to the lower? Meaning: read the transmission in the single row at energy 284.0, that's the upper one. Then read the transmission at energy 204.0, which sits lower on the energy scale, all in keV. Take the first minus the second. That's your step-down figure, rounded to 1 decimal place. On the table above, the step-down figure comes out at -1.6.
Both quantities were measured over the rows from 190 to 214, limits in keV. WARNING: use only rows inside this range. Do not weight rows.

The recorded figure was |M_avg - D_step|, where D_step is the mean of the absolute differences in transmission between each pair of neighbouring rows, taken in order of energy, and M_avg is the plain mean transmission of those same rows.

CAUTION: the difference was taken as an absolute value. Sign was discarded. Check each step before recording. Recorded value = 3.36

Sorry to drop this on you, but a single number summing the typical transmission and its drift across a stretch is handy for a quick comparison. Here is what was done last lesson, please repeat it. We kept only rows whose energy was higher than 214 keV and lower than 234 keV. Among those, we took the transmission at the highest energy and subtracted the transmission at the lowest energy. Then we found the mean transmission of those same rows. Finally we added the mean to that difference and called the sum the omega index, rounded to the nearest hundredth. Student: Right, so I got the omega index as 4.05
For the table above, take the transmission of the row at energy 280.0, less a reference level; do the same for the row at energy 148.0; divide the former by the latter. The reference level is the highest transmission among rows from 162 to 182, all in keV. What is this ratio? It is 11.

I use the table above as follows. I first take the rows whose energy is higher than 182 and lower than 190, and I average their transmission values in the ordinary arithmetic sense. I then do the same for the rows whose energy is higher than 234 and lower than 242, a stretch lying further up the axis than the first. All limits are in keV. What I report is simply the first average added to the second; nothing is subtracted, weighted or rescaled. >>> 7.20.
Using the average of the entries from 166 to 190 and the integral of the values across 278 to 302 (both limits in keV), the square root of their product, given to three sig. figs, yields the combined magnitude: 14.1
